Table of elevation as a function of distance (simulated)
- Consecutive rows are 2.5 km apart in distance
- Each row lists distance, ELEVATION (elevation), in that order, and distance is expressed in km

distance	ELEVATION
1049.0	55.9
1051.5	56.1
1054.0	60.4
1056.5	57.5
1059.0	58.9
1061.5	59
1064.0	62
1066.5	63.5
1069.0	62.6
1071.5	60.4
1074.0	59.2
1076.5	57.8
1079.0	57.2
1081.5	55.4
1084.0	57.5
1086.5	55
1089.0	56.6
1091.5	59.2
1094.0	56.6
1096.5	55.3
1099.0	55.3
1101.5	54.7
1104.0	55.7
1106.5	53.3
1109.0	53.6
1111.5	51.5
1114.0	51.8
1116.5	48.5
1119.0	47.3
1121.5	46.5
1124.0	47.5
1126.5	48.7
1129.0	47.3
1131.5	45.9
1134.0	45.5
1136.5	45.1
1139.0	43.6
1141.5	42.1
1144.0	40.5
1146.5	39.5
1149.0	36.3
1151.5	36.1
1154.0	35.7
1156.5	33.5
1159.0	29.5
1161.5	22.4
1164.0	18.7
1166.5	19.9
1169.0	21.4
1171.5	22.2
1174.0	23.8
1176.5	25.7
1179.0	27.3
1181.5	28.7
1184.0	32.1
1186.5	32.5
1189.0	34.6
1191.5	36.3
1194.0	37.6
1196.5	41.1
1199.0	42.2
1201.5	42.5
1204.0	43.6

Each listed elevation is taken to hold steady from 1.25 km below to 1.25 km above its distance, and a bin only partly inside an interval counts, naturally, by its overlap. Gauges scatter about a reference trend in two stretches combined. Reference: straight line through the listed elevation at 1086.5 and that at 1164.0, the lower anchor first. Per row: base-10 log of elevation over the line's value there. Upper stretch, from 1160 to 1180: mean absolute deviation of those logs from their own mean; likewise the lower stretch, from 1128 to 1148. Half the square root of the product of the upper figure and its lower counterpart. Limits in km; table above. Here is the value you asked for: 0.017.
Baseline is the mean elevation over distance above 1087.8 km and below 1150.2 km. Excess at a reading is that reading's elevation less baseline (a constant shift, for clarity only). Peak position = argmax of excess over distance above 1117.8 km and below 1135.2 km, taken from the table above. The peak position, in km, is 1126.5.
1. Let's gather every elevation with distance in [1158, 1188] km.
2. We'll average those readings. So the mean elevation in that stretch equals 25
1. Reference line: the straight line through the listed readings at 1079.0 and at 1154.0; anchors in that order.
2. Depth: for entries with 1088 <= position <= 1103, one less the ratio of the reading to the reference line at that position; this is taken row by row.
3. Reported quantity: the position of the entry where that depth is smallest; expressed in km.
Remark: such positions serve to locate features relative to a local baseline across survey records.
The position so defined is 1091.5 km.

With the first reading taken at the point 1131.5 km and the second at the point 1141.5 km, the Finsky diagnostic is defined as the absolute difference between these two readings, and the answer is 4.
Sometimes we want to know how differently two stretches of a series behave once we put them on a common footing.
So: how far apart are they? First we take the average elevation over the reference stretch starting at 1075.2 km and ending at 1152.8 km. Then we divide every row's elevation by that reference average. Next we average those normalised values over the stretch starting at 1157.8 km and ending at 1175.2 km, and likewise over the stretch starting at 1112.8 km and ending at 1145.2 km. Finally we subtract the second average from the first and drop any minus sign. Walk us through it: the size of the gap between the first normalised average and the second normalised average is 0.47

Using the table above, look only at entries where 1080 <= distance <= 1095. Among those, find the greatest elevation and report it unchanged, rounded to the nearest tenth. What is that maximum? 59.2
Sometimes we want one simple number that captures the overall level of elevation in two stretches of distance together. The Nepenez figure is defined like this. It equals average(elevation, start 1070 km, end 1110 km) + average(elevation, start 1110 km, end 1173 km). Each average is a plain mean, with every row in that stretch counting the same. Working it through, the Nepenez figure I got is 95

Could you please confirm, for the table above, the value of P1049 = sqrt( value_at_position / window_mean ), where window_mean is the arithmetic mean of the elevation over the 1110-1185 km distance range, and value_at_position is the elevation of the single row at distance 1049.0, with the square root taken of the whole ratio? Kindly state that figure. 1.23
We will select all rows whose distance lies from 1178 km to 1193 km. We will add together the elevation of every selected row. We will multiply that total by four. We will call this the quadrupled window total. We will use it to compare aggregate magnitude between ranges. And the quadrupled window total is 766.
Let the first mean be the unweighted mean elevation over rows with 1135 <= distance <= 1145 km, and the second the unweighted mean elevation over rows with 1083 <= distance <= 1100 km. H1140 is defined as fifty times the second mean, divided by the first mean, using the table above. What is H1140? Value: 66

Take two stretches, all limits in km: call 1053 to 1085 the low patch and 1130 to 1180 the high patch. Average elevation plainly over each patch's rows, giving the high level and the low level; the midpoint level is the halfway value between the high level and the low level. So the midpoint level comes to 46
